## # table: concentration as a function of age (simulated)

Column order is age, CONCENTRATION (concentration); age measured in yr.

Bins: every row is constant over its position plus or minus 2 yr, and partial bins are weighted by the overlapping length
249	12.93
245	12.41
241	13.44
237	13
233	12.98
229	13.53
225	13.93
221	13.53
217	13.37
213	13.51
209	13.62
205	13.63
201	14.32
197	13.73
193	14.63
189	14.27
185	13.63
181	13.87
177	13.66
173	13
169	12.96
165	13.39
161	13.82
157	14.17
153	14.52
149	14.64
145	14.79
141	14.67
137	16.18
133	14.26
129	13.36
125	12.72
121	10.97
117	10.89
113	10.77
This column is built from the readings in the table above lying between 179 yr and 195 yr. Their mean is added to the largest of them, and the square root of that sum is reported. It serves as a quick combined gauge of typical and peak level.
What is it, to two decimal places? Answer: 5.36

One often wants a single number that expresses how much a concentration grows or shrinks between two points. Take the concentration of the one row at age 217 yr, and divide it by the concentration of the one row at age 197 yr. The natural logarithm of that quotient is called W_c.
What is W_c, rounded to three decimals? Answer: -0.027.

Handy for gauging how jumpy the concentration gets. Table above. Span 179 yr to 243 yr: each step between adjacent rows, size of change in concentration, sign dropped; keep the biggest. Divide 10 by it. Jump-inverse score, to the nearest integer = 11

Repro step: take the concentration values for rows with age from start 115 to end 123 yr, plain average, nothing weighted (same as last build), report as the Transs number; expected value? 10.9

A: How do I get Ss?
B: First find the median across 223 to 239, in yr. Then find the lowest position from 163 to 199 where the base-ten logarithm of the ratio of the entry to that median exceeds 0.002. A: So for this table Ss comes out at 165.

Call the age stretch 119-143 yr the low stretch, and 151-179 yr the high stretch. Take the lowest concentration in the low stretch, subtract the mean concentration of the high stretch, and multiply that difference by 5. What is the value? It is -13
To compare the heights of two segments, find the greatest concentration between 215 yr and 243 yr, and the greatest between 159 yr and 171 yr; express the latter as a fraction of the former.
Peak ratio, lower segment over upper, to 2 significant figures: 0.99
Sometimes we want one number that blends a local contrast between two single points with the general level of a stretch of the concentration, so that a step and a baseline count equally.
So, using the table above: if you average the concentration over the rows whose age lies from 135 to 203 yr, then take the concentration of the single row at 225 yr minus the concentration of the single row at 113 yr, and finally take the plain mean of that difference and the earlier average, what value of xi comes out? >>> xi 8.6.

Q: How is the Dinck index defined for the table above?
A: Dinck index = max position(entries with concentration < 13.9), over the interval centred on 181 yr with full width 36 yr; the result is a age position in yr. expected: 197 yr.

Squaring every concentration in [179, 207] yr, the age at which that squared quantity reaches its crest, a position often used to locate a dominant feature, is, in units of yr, 193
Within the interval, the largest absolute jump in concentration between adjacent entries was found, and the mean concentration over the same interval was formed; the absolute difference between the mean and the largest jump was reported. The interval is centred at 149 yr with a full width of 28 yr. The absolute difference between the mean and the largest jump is 13.2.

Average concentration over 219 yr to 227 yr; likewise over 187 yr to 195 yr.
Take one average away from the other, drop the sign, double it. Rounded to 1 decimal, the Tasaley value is 1.4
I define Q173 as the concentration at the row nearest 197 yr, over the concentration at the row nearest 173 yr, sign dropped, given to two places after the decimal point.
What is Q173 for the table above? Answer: 1.06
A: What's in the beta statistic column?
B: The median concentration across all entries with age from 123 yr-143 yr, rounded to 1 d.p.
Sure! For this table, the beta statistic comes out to 14.3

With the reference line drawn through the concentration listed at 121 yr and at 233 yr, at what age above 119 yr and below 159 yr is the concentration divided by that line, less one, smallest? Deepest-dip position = 121 yr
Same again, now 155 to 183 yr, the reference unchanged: 173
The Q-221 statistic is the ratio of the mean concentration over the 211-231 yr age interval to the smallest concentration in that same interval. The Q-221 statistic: 1.02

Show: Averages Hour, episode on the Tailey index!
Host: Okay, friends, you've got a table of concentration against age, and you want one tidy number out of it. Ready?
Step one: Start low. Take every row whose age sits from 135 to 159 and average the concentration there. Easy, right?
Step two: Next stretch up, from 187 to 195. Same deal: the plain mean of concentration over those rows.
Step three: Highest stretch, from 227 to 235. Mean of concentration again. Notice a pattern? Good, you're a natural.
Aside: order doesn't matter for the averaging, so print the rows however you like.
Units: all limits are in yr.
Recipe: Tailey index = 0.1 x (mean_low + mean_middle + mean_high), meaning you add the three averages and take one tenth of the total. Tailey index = 4.25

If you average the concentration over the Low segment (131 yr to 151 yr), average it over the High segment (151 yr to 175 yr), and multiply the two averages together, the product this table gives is 203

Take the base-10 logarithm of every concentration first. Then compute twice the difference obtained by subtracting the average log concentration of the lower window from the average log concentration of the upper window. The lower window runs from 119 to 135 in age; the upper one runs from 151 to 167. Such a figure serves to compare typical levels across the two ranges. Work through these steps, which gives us 0.08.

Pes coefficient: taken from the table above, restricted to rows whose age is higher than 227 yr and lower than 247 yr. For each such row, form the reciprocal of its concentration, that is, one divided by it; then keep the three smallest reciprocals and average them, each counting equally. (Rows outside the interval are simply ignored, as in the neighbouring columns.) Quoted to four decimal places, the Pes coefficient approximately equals 0.0751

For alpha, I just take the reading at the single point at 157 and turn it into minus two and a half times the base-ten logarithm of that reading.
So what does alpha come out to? -2.88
